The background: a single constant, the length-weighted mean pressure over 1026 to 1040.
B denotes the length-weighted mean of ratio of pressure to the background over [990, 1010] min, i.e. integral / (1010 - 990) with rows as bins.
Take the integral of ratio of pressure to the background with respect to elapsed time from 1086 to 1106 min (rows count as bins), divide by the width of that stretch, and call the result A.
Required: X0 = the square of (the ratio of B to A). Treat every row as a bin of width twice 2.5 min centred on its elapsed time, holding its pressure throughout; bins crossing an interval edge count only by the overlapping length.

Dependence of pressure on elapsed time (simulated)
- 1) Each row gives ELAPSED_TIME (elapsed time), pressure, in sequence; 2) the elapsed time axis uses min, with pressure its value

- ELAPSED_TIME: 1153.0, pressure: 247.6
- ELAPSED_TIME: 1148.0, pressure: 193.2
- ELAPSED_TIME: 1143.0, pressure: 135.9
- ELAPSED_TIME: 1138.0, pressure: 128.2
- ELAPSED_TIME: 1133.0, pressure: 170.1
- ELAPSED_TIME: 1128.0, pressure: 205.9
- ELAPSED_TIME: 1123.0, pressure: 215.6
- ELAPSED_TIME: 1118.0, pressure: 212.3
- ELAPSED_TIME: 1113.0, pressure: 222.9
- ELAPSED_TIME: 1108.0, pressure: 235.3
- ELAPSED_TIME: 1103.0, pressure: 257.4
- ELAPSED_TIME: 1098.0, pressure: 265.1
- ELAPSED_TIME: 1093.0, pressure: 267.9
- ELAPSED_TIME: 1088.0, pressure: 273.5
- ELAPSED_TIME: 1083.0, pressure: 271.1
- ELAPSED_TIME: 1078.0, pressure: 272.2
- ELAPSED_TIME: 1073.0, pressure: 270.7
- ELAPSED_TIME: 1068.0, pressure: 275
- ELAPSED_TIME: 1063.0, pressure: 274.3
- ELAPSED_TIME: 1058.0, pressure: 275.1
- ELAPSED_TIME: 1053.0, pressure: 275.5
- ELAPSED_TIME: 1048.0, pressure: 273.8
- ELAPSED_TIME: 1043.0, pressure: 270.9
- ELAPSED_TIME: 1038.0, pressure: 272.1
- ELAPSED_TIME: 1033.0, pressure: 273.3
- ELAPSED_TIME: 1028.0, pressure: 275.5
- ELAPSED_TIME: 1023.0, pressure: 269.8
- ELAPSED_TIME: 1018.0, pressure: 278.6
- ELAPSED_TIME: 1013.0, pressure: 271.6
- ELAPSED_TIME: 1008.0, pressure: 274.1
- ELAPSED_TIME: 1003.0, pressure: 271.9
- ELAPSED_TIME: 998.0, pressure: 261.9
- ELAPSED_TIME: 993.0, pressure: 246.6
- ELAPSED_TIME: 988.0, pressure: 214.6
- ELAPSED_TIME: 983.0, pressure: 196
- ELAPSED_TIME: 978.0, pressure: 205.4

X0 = 0.98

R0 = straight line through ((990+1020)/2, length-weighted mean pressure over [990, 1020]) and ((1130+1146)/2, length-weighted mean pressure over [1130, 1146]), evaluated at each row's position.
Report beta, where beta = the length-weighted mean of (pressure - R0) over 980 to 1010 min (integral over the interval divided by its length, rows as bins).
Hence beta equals -32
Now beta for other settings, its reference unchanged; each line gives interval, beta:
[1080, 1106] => 78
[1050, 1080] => 61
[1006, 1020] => 15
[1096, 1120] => 64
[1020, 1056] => 36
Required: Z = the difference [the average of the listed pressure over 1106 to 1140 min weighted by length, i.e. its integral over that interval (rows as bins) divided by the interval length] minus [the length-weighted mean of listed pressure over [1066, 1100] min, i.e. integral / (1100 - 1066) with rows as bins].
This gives -72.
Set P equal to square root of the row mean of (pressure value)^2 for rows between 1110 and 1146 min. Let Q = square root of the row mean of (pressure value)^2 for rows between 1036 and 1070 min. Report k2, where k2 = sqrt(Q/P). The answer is 1.21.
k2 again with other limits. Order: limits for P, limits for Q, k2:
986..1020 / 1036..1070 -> 1.02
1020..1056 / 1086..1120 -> 0.95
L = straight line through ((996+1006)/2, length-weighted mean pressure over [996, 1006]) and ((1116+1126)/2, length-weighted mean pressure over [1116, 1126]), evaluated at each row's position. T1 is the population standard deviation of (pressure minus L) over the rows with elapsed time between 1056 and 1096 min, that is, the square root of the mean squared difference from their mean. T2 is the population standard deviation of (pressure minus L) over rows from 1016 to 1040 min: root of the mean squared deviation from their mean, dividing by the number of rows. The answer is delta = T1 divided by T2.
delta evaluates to 1.1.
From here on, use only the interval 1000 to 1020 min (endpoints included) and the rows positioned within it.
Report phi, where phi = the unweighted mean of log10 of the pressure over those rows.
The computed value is 2.44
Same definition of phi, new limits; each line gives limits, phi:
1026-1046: 2.44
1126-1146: 2.20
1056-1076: 2.44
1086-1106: 2.42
